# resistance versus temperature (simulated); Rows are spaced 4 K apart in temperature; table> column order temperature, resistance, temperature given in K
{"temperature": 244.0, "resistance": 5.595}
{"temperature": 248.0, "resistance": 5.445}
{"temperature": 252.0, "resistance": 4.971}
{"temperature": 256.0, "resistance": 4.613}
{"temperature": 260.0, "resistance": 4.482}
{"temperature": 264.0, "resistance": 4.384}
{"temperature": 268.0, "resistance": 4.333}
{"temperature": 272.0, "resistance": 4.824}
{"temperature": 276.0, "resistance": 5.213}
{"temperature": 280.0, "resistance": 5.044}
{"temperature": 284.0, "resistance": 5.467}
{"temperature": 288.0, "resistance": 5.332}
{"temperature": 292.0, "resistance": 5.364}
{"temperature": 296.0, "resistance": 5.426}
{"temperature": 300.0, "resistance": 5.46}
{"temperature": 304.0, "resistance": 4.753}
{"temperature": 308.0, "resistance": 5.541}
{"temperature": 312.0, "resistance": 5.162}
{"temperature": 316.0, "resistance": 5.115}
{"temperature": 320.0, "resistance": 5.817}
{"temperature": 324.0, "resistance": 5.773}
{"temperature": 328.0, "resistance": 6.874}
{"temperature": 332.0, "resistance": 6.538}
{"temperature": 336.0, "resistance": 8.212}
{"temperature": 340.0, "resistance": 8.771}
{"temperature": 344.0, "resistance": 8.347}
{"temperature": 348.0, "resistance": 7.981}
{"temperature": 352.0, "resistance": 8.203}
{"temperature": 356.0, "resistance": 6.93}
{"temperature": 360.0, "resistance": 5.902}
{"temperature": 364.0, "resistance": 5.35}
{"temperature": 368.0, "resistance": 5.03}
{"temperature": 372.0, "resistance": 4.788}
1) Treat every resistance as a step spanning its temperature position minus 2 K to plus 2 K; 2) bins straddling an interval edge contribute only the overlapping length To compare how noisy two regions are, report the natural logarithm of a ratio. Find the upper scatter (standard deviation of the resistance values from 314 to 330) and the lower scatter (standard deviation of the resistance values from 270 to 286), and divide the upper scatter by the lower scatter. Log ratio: 1.0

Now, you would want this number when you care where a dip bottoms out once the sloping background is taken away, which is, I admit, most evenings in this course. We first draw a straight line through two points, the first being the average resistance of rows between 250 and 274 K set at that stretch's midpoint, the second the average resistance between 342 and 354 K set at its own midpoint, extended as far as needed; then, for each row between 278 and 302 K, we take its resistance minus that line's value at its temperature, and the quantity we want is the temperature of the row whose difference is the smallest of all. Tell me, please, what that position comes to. 300.0 K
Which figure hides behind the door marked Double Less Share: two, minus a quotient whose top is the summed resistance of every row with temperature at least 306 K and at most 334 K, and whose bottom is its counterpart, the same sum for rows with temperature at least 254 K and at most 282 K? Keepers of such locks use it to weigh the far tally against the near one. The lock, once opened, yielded 0.76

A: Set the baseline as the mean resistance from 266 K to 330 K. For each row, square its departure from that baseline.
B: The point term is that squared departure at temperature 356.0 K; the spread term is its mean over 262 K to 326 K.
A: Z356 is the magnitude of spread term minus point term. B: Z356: 2.3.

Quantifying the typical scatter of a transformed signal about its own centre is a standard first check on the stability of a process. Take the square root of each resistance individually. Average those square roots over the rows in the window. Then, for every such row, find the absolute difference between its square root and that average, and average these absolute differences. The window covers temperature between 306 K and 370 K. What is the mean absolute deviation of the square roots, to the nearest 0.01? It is 0.22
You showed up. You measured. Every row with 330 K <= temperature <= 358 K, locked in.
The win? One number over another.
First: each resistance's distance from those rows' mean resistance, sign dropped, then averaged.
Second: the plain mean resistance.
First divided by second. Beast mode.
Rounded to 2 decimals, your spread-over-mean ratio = 0.08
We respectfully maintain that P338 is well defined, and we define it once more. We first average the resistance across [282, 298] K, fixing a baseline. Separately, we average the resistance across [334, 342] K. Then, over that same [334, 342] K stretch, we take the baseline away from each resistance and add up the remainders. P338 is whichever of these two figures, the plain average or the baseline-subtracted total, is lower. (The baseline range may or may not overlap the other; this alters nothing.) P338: 6.2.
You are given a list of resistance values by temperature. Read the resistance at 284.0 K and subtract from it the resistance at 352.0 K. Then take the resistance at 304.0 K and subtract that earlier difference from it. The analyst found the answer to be 7.5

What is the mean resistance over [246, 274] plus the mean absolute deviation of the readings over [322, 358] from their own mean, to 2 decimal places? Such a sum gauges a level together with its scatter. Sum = 5.60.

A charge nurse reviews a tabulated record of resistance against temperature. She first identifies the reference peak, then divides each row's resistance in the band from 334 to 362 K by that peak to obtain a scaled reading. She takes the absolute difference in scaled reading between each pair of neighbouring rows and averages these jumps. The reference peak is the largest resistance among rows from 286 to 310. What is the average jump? 0.12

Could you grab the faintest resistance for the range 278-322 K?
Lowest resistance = 4.753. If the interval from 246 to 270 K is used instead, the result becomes 4.333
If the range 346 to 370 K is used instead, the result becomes 5.03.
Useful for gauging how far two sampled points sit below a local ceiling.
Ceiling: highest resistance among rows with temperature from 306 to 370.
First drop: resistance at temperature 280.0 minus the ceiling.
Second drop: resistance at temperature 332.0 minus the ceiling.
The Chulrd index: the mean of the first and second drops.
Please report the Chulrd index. -2.98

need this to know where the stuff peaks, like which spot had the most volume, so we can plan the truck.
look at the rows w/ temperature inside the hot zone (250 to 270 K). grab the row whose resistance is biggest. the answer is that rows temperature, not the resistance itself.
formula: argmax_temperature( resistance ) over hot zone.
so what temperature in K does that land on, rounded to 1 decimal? 252.0 K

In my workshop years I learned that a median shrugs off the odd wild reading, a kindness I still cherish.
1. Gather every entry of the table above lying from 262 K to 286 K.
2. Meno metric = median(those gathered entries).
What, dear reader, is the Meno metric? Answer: 4.9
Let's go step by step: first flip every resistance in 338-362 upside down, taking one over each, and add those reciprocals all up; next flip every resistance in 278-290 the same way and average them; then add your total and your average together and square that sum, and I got 1.0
